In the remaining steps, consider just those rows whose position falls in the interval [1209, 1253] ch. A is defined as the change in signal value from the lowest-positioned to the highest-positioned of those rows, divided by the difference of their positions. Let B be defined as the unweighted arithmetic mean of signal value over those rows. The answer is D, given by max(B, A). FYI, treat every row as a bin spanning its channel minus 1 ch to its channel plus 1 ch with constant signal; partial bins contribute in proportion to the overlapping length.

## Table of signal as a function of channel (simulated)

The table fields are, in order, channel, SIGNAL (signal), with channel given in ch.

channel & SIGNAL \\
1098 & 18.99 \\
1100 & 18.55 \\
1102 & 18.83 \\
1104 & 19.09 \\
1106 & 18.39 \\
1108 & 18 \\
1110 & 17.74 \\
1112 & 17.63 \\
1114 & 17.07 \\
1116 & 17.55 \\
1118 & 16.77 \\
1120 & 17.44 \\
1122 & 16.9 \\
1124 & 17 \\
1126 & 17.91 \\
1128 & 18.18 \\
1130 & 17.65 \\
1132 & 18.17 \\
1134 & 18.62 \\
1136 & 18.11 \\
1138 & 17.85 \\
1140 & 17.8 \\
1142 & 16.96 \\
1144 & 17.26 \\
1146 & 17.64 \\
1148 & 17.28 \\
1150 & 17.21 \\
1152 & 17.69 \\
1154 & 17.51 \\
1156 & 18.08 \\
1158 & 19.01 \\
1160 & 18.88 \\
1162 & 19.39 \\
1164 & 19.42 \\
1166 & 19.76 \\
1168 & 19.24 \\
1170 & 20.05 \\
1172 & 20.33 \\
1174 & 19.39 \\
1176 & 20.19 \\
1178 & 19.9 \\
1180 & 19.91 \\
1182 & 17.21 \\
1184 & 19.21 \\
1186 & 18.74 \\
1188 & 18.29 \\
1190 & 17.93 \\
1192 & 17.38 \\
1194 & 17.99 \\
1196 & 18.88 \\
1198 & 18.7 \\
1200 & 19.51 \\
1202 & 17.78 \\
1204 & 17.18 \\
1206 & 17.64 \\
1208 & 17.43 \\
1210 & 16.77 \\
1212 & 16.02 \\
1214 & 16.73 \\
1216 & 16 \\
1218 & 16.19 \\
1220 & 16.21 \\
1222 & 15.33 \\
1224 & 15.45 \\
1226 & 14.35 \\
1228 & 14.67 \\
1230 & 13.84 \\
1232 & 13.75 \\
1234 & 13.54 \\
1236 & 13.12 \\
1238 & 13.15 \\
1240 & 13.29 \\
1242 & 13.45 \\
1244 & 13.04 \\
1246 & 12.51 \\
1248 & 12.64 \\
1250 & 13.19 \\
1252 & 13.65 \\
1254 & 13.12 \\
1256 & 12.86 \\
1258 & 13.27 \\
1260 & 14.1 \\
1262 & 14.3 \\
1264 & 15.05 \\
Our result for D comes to 14.4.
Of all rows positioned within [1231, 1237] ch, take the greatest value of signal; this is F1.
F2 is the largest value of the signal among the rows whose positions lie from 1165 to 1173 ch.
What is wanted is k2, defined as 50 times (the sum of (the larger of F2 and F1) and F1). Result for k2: 1704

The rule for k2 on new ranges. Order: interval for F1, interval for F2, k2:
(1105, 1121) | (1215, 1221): 1839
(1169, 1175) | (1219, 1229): 2033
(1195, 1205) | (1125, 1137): 1951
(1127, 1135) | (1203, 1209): 1862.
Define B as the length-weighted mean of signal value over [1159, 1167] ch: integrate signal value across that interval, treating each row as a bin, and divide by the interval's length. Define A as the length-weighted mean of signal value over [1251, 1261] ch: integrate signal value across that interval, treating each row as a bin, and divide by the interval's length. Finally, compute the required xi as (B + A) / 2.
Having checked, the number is 16.4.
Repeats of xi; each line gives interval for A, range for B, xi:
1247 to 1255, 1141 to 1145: 15.1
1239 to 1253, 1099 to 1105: 16.0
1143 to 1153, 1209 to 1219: 16.9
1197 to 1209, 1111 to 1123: 17.6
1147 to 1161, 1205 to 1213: 17.5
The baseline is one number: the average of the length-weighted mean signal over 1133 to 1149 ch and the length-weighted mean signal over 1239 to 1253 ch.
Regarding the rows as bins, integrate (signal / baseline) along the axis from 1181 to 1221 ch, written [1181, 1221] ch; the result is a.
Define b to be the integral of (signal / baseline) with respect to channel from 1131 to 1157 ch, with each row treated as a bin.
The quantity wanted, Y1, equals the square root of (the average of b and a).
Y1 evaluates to 6.15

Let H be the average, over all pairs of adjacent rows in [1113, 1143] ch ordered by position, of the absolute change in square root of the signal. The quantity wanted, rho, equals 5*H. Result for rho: 0.29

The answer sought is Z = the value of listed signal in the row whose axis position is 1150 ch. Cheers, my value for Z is 17.21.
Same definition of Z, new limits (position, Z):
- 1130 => 17.65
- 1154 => 17.51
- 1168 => 19.24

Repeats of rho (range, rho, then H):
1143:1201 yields 0.34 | 0.069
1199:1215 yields 0.44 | 0.087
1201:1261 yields 0.29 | 0.057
